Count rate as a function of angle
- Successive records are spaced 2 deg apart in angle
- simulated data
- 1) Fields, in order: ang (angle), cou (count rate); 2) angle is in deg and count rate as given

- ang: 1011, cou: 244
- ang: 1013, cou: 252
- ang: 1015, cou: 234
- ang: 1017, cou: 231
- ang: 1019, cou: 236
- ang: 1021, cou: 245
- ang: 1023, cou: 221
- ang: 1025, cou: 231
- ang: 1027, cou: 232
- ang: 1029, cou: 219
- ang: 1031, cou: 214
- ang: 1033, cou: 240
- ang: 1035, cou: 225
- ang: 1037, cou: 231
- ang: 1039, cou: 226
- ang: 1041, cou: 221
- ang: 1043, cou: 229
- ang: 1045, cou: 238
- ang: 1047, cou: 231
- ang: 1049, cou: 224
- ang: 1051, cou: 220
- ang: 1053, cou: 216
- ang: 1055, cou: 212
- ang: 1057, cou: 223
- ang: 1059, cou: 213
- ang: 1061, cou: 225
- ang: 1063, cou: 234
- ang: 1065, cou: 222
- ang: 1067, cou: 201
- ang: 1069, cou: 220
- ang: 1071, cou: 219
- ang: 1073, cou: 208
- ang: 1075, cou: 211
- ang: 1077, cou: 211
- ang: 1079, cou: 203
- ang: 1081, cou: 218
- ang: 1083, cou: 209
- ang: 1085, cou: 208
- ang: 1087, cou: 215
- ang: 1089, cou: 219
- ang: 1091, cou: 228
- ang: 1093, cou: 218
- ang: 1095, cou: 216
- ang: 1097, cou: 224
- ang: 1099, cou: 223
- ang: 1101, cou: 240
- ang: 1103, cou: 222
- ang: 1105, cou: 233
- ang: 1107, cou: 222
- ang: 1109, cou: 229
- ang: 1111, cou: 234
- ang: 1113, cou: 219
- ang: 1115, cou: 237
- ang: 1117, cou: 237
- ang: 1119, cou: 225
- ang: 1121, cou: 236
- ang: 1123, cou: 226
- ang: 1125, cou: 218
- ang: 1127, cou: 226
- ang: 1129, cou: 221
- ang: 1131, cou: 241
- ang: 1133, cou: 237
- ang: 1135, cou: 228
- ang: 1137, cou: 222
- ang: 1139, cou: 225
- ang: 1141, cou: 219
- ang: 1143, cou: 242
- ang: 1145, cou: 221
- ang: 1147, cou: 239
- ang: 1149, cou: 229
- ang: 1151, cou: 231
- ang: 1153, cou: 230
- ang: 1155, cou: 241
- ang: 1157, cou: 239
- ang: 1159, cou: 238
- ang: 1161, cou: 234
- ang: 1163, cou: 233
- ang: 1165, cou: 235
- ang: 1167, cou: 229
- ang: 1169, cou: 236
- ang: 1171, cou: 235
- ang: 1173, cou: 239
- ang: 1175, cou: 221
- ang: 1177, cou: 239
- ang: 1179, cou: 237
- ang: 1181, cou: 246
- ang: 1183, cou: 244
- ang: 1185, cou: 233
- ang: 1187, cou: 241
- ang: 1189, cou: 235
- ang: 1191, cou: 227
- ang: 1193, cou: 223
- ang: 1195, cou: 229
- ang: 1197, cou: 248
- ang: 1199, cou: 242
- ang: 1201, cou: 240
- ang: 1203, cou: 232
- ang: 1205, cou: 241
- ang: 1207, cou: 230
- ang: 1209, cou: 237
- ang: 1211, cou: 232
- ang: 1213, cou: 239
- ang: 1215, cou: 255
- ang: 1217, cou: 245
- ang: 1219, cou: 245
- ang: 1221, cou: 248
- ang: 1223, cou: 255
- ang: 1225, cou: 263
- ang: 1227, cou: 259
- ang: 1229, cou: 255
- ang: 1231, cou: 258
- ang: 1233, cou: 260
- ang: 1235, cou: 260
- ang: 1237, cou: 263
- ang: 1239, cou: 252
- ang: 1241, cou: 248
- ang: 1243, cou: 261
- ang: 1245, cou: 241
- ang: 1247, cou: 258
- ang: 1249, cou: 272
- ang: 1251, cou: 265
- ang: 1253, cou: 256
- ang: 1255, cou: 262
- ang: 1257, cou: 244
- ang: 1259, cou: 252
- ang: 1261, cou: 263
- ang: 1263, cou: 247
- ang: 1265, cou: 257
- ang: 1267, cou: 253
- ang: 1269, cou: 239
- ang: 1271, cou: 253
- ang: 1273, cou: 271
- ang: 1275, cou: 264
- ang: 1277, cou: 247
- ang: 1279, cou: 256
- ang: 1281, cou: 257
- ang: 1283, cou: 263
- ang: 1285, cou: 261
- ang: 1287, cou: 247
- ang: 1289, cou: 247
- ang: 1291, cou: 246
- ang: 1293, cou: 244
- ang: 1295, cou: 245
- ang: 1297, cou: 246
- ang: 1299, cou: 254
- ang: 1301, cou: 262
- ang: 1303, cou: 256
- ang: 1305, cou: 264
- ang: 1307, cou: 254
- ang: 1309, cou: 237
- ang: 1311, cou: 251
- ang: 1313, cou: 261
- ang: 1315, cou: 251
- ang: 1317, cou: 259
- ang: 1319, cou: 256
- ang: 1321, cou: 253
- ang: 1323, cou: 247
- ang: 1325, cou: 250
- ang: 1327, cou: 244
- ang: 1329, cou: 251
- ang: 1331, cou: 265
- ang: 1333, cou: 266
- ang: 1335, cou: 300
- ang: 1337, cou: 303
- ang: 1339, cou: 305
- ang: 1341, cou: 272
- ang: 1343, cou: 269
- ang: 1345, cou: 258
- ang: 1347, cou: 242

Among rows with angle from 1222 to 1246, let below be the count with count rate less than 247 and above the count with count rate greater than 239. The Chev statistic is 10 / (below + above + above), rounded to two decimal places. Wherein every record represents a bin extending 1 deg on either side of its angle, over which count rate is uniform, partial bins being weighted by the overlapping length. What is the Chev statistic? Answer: 0.40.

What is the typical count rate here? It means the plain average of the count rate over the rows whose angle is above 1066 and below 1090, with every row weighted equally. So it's 212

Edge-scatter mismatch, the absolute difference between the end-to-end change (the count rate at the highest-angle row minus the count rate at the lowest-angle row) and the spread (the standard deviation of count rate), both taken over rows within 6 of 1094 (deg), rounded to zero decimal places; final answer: 0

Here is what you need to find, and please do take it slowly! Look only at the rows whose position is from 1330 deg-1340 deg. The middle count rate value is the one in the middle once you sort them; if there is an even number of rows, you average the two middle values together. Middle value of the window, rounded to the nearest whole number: 300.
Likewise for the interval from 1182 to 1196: 233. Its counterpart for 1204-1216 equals 238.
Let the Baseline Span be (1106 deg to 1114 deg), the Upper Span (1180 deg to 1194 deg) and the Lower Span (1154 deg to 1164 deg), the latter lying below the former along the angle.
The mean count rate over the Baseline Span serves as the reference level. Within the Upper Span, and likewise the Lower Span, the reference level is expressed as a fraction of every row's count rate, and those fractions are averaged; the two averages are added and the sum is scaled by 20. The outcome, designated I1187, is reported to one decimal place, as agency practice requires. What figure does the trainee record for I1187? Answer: 38.3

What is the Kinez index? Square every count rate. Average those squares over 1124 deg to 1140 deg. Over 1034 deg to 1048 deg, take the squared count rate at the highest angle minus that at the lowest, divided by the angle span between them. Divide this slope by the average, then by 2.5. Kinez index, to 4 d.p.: 0.0018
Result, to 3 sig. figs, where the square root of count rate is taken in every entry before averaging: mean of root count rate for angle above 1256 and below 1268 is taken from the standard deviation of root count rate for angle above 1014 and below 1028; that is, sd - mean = -15.7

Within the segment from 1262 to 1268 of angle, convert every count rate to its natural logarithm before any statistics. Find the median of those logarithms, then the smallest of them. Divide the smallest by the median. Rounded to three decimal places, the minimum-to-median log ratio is 0.996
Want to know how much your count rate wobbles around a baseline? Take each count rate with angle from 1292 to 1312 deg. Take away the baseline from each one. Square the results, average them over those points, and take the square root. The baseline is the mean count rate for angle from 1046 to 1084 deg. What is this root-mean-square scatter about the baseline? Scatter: 35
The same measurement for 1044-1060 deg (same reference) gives 10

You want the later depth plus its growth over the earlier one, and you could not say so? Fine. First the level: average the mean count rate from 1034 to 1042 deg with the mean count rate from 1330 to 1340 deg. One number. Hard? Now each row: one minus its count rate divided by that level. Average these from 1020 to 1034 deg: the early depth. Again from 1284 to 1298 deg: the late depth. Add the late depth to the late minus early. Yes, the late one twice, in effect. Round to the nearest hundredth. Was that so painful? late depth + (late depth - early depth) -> -0.04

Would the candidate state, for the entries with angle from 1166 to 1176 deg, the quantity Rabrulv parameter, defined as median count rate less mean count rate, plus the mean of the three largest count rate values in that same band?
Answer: 240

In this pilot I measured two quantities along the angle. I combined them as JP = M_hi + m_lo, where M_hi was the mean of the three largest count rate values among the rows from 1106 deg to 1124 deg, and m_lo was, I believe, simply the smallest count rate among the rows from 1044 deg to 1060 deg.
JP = 449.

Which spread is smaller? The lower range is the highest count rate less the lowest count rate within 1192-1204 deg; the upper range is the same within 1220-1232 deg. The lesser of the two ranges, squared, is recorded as 225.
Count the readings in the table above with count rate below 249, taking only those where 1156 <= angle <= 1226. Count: 32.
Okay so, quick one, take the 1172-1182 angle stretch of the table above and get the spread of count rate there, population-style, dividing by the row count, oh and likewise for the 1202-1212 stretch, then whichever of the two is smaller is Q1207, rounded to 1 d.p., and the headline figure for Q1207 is 4.0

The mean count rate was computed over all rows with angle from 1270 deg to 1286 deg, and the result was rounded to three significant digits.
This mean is 259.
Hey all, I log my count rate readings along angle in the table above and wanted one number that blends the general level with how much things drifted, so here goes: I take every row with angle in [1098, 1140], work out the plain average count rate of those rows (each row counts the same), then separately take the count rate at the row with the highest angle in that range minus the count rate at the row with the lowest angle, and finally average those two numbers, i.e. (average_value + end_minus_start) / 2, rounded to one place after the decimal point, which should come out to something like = 115.3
